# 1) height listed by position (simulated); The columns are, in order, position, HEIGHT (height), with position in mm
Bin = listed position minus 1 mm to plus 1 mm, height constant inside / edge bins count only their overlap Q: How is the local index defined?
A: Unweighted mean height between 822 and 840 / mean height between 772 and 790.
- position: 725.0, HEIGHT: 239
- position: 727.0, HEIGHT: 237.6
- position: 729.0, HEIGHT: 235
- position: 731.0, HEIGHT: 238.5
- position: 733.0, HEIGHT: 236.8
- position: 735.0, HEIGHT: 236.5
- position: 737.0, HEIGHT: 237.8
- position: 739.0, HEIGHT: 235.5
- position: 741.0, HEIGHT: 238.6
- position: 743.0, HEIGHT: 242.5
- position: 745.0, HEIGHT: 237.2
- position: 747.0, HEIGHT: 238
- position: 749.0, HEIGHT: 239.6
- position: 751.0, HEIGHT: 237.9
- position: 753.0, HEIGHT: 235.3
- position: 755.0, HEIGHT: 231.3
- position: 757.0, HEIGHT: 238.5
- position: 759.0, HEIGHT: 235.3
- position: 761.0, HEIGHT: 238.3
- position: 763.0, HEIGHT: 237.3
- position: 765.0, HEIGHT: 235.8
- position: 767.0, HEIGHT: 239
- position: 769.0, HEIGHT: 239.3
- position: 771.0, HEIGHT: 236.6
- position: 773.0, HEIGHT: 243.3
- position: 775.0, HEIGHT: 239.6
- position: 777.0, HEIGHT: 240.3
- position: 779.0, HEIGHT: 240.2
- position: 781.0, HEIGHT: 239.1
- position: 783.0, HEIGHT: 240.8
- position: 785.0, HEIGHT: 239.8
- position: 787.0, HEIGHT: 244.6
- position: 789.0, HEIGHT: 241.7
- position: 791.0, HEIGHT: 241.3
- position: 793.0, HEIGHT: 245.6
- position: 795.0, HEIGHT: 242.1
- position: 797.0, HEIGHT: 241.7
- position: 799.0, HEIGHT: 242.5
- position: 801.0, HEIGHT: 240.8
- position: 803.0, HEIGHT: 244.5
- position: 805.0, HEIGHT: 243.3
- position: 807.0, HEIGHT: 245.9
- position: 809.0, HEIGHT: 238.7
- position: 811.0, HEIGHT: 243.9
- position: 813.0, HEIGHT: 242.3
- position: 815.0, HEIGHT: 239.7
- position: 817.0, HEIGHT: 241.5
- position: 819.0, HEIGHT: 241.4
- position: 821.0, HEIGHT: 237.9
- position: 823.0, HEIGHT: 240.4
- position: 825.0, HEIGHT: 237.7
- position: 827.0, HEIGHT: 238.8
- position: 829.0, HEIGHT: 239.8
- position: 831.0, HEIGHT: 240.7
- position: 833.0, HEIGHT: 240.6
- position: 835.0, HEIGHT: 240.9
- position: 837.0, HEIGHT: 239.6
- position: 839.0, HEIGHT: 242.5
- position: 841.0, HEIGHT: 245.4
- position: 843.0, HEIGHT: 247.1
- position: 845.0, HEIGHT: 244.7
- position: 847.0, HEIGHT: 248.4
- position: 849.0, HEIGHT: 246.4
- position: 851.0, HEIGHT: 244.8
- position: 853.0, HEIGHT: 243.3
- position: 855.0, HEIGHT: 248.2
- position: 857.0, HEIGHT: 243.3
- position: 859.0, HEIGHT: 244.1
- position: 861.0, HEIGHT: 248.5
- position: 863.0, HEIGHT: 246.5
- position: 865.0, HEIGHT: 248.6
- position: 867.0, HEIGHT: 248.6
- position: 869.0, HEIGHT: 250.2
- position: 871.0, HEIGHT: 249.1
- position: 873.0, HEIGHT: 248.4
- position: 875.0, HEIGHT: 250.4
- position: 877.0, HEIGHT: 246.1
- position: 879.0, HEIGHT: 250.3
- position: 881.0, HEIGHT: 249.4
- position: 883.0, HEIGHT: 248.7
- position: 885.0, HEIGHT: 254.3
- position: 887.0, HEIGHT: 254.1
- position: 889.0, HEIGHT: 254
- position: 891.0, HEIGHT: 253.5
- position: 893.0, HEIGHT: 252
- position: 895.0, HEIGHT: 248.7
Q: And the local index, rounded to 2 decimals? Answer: 1.00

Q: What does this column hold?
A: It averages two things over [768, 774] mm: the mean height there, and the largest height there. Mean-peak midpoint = 242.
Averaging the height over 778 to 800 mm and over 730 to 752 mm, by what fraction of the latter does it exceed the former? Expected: -0.015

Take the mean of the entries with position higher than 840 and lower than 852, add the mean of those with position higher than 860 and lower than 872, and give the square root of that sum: 22.2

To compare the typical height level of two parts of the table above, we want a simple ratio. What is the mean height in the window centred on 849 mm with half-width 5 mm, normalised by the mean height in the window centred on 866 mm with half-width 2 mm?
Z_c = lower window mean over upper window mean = 0.988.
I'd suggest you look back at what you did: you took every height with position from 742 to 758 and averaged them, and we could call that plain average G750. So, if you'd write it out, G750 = 238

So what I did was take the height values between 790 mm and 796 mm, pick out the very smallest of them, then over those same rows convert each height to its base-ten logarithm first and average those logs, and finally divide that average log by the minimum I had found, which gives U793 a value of 0.0099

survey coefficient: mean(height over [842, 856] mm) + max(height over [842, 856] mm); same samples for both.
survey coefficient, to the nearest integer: 495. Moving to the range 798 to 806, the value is 487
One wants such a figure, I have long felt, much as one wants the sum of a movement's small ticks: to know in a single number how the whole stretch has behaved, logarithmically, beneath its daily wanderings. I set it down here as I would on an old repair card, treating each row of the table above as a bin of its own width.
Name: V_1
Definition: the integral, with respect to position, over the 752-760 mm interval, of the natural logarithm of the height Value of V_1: 43.7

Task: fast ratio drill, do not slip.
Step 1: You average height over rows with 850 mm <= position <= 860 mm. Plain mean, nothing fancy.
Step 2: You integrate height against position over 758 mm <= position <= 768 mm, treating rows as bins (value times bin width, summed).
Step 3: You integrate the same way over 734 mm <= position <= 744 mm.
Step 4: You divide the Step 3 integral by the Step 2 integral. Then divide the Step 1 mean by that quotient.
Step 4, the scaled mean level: 244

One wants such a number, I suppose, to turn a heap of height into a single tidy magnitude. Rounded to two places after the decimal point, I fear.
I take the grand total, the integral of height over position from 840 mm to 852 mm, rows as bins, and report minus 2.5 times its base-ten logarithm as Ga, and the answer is -8.68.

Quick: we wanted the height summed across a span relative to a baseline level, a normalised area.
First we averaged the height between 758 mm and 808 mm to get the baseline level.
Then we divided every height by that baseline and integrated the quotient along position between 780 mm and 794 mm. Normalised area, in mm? 14.06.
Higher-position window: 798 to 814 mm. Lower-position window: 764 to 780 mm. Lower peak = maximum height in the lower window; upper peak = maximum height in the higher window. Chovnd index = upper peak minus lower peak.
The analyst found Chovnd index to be 2.6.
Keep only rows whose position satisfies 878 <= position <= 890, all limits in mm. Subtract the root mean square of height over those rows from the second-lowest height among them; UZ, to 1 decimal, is -2.4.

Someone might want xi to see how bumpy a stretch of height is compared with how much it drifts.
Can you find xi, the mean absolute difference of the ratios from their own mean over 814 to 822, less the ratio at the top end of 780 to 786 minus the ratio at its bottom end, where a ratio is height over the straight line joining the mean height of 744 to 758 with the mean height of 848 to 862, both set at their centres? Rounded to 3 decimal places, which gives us 0.004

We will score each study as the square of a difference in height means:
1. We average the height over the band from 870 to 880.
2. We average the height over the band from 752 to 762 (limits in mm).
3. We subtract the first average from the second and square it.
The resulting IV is 172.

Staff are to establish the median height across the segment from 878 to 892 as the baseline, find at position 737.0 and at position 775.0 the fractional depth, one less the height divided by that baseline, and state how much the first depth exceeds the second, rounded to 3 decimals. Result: 0.007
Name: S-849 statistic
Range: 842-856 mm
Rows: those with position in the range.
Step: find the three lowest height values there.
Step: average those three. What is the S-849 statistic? 244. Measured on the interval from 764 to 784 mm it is 237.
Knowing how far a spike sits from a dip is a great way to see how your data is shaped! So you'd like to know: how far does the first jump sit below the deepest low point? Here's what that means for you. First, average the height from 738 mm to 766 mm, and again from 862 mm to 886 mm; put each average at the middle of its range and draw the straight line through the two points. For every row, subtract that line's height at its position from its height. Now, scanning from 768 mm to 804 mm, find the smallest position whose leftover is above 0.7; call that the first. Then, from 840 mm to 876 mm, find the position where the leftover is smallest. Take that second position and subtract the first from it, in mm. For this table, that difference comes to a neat 84 mm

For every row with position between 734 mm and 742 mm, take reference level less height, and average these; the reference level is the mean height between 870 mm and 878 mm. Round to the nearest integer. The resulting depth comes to 11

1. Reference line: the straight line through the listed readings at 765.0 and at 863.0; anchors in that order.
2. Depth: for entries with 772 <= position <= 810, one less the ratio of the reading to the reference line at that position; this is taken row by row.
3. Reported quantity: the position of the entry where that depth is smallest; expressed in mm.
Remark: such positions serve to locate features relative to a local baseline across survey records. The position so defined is 793.0 mm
